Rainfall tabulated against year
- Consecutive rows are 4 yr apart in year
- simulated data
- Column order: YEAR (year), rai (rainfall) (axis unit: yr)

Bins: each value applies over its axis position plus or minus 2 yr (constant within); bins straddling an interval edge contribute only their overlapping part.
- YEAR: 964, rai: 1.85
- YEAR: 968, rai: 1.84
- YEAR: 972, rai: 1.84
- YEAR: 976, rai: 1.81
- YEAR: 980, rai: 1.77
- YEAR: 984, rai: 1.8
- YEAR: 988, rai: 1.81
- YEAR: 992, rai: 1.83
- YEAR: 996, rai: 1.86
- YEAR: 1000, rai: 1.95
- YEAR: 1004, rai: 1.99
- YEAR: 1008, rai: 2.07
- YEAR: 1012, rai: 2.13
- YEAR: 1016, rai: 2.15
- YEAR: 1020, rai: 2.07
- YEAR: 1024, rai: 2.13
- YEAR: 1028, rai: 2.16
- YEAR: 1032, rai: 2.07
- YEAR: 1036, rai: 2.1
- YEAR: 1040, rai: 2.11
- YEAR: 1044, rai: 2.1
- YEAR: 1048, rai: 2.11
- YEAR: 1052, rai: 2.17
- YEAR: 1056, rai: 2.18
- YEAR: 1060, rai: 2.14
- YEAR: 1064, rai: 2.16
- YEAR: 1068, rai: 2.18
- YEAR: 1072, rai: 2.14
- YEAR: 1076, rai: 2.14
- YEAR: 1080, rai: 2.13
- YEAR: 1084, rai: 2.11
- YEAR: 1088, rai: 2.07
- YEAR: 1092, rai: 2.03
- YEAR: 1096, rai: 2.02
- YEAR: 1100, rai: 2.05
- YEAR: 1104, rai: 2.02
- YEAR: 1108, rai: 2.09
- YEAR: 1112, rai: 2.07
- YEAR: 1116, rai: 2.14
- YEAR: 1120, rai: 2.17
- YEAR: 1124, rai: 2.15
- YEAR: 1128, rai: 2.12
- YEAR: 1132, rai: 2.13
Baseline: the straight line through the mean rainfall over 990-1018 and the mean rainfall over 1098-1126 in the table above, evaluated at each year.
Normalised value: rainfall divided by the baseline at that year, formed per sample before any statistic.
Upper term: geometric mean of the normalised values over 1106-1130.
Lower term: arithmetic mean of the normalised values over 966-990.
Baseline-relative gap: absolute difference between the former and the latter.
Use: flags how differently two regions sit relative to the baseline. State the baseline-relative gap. 0.091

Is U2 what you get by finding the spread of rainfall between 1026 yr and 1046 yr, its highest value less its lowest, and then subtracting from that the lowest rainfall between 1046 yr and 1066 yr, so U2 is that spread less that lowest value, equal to -2.02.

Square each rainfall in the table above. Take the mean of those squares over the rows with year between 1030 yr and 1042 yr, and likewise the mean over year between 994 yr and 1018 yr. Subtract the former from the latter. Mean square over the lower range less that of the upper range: -0.3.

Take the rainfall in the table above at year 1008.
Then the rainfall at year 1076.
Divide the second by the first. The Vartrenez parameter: 1.03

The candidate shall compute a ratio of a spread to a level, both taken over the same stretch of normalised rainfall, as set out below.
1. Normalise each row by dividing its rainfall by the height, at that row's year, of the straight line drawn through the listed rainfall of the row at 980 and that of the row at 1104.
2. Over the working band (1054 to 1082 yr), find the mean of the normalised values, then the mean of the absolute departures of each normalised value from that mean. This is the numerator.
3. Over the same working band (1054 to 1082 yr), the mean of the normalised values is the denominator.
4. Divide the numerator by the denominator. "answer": 0.014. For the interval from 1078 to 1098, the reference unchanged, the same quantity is 0.023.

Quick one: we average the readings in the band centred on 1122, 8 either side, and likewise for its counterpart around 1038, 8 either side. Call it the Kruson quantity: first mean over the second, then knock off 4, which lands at -2.98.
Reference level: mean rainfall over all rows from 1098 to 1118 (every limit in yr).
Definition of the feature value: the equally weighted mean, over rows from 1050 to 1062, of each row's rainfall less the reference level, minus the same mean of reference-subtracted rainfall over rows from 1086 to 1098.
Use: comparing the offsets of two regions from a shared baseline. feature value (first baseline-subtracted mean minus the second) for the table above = 0.12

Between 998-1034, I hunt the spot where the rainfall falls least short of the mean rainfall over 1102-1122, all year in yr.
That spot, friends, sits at 1028 yr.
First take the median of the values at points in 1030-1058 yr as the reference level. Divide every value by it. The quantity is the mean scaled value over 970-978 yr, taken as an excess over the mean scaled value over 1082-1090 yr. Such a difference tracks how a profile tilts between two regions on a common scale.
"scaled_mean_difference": -0.13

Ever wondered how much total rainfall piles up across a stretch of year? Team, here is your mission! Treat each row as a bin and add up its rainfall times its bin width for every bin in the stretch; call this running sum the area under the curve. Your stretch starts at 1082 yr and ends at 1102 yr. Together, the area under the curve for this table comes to 41.1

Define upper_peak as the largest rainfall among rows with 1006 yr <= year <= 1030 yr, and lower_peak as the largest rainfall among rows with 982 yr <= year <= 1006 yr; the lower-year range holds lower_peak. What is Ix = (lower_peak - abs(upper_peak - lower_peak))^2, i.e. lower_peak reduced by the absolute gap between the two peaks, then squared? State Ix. 3.3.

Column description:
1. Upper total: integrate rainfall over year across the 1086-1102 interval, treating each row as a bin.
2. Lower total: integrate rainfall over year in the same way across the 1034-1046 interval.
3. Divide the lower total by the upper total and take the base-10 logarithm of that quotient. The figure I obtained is -0.11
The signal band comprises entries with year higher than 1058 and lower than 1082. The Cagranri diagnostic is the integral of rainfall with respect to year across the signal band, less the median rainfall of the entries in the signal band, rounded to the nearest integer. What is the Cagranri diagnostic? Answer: 49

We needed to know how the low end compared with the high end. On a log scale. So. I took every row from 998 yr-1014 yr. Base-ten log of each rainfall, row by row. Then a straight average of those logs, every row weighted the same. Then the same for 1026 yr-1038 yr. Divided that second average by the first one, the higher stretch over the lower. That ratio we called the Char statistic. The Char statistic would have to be 1.05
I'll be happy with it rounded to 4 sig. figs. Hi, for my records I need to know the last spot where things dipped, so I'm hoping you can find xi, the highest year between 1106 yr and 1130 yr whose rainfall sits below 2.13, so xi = 1128 yr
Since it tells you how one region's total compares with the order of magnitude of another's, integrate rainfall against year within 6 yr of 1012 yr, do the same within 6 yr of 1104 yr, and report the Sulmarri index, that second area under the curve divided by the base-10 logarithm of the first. 17.5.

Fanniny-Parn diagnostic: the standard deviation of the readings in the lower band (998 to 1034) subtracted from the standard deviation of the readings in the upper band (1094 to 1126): -0.013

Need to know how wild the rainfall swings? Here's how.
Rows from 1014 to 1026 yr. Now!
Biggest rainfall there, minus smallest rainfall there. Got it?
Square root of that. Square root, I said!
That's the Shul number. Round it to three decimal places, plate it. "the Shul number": 0.283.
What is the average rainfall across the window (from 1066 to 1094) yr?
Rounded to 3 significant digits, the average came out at 2.11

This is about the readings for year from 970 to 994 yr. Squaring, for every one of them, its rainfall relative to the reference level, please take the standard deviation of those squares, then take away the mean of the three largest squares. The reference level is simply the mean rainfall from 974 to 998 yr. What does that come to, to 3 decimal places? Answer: 0.000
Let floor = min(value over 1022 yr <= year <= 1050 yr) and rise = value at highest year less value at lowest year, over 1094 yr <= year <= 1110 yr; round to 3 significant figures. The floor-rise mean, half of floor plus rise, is 1.07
